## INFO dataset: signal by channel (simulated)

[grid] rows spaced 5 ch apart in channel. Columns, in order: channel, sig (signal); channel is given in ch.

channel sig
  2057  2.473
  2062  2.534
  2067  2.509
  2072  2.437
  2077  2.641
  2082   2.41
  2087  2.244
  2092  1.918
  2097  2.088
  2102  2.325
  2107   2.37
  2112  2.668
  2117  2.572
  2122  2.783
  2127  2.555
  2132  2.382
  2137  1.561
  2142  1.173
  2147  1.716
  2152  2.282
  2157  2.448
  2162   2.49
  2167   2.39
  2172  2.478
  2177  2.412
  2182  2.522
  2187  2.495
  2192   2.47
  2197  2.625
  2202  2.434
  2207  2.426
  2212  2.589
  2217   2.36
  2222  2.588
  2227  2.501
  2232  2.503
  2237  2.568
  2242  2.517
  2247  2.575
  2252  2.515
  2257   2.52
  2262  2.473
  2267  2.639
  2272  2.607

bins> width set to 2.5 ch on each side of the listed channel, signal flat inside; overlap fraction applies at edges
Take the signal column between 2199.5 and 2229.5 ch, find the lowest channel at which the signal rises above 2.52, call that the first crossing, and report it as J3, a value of 2212 ch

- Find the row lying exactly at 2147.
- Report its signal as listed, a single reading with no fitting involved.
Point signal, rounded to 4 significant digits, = 1.716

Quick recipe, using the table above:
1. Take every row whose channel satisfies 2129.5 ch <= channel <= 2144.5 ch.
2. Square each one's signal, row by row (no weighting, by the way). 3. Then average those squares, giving 3.2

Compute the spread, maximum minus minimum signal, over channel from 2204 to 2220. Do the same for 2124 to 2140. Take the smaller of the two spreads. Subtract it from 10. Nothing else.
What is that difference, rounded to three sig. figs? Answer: 9.77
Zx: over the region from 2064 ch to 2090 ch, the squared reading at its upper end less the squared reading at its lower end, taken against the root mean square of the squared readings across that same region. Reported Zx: -0.21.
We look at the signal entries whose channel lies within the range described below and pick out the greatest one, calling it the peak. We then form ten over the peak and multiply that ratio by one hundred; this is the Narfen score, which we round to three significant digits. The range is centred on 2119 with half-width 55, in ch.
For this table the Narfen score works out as 359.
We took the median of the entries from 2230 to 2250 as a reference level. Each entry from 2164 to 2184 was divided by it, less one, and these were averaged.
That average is -0.036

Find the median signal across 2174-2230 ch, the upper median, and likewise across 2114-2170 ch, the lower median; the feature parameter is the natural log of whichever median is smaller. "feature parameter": 0.871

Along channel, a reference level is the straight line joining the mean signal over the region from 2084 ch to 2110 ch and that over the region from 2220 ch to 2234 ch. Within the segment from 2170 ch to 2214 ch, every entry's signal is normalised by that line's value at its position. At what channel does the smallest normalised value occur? 2207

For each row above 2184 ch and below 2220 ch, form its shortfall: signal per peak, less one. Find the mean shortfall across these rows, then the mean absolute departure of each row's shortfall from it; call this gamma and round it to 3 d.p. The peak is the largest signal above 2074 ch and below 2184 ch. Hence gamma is 0.026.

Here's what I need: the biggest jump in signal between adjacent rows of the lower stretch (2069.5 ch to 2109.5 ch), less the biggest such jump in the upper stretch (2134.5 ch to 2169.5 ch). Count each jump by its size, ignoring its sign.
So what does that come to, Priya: -0.24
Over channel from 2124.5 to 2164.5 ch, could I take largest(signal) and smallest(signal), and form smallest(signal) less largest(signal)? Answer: -1.4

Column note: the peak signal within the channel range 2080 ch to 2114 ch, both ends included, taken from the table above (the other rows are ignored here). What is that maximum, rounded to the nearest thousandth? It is 2.668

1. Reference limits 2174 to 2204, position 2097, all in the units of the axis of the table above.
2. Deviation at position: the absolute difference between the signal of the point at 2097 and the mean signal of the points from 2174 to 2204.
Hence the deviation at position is 0.4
